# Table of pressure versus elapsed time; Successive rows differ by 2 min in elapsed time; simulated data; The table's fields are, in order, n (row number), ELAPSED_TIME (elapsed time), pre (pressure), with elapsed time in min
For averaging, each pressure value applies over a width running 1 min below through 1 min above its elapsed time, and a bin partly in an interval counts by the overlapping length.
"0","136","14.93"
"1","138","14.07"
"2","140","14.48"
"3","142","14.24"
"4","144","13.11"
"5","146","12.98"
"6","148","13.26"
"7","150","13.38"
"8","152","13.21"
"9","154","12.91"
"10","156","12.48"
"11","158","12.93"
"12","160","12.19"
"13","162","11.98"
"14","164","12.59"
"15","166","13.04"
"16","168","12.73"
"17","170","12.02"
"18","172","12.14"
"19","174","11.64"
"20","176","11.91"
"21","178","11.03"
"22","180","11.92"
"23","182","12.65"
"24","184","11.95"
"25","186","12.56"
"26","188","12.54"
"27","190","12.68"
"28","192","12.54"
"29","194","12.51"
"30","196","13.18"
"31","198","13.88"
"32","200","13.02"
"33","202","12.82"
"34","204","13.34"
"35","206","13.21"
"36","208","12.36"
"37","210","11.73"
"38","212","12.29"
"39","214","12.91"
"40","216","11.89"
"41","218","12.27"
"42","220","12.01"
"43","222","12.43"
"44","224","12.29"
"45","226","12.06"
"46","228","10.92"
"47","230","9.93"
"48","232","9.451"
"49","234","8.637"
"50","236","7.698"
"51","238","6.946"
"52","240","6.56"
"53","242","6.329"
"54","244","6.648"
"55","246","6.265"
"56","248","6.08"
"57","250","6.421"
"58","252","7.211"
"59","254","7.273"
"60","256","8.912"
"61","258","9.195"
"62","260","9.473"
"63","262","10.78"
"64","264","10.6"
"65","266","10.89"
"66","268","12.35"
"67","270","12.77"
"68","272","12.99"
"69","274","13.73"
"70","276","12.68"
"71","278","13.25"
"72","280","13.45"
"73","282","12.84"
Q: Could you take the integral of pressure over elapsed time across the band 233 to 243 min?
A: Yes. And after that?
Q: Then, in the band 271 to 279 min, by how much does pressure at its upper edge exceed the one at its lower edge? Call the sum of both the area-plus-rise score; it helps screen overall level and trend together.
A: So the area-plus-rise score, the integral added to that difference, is 73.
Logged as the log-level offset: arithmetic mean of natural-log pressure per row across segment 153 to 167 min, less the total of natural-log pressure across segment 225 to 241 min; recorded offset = -15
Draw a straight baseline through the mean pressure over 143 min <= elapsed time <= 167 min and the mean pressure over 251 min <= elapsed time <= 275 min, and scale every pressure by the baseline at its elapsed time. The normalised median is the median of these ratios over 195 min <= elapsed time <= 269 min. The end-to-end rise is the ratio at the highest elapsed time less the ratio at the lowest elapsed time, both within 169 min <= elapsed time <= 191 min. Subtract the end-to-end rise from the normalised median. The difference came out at 0.92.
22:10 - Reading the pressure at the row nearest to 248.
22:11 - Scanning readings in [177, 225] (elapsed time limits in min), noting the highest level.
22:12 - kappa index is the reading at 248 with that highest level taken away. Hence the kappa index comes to -7.8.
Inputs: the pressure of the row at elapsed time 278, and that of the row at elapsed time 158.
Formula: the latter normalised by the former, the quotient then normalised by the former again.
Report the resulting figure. 0.07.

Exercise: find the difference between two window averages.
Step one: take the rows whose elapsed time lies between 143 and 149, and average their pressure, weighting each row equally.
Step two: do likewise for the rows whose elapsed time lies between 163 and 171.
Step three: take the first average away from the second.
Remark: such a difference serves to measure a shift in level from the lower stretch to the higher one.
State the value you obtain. -0.52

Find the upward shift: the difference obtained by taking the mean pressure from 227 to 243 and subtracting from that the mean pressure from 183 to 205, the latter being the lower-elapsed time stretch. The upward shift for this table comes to -4.5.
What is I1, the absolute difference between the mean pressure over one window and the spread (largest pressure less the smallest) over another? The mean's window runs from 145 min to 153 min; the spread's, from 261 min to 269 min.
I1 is 11.5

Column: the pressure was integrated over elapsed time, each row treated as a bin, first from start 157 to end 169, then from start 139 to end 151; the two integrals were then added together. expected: 314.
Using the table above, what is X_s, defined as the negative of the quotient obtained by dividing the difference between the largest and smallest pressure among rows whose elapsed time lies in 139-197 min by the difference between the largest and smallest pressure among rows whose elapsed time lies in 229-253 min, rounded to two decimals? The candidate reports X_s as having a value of -0.90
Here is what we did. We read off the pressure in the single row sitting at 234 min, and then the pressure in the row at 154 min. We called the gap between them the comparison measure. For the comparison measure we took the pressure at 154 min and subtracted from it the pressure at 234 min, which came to 4.3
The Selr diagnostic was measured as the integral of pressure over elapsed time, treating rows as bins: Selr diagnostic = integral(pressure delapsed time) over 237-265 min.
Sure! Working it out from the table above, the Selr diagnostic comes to 217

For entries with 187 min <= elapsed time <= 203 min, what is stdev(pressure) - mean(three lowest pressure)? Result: -12.1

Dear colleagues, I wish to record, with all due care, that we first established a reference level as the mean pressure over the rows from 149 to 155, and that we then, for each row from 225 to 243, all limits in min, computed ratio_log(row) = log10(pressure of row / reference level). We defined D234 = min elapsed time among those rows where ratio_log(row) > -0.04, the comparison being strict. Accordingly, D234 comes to 226 min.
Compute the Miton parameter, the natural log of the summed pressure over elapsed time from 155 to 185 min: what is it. 5.2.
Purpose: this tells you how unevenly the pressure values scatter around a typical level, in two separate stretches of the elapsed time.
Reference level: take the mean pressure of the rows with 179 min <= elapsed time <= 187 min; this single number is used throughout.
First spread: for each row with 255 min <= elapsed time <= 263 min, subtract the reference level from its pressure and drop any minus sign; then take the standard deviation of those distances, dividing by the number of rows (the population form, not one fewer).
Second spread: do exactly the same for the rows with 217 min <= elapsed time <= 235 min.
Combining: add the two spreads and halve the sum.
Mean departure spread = 1.0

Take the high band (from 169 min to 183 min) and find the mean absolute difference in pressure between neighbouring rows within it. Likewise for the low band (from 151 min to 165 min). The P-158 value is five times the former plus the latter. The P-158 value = 3.28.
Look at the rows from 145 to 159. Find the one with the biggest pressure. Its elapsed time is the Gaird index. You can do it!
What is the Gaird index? 150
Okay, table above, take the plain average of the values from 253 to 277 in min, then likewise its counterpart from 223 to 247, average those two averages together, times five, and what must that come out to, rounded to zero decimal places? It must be 49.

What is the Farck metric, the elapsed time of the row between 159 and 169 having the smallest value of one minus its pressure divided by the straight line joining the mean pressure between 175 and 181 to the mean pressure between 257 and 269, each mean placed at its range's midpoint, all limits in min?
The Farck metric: 166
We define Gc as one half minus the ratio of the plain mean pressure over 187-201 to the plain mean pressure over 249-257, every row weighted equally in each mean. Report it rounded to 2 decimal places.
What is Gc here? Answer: -1.23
